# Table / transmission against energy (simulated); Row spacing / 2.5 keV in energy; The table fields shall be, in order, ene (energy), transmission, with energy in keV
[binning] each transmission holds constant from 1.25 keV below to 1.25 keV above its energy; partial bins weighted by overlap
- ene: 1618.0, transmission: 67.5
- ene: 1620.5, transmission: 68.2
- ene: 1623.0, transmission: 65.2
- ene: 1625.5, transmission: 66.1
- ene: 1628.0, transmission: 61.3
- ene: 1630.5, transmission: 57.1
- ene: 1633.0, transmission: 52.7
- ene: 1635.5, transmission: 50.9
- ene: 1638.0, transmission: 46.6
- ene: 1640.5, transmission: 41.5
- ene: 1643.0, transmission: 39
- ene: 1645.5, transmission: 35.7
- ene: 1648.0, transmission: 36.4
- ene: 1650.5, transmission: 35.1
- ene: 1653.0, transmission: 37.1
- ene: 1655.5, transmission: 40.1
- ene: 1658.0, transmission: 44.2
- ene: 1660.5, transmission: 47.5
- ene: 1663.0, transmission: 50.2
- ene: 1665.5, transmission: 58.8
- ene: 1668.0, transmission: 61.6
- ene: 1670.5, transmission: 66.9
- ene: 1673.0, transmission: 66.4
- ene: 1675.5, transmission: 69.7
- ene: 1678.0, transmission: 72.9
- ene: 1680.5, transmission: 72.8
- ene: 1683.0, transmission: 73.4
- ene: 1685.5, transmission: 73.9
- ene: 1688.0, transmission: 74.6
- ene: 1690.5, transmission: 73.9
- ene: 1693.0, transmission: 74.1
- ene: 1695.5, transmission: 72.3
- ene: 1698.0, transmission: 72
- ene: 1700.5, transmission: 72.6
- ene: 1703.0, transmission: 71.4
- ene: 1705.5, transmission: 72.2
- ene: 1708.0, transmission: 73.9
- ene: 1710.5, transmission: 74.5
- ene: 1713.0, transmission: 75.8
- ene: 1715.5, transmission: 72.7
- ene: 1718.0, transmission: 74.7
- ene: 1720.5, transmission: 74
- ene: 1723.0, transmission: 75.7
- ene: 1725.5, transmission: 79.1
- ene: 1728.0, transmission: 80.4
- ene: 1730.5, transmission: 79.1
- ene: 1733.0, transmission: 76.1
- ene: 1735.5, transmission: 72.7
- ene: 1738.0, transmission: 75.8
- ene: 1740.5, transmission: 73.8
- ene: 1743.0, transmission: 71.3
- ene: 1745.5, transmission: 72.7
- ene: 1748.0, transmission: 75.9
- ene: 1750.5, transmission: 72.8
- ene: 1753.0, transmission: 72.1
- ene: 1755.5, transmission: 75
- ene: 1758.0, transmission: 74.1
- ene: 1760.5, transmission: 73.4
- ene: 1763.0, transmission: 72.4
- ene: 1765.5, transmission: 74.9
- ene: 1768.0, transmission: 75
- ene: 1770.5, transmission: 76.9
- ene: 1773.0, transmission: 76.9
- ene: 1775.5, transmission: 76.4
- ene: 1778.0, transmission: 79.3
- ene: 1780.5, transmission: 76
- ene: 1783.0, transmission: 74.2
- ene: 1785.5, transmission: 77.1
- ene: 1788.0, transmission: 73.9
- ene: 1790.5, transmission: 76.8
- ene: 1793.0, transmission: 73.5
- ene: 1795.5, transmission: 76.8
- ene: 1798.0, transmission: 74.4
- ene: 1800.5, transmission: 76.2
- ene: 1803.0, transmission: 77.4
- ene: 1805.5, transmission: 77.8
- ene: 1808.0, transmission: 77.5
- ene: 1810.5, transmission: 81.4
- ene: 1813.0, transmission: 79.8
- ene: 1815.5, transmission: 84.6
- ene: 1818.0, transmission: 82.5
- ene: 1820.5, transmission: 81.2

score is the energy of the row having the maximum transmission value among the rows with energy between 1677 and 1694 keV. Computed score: 1688.0 keV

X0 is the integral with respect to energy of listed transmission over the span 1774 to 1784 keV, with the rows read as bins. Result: 765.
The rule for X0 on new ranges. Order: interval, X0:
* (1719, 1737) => 1380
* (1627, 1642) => 770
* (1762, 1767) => 369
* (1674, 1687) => 942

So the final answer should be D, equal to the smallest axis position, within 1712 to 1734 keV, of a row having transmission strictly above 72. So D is 1713.0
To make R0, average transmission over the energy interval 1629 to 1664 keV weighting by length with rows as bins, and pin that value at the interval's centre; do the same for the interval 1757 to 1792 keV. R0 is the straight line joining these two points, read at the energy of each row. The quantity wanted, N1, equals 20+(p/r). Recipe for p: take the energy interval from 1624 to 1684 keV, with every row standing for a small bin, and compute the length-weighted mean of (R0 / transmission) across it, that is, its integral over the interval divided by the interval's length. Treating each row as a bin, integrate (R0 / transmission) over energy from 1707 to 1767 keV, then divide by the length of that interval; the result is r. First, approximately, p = 0.90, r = 0.89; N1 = 21.0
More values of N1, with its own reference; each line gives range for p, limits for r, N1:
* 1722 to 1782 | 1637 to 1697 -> 21.0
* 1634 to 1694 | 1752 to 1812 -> 20.9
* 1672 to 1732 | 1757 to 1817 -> 20.8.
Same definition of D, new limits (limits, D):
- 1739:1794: 1740.5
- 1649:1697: 1678.0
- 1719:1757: 1720.5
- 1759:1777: 1760.5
